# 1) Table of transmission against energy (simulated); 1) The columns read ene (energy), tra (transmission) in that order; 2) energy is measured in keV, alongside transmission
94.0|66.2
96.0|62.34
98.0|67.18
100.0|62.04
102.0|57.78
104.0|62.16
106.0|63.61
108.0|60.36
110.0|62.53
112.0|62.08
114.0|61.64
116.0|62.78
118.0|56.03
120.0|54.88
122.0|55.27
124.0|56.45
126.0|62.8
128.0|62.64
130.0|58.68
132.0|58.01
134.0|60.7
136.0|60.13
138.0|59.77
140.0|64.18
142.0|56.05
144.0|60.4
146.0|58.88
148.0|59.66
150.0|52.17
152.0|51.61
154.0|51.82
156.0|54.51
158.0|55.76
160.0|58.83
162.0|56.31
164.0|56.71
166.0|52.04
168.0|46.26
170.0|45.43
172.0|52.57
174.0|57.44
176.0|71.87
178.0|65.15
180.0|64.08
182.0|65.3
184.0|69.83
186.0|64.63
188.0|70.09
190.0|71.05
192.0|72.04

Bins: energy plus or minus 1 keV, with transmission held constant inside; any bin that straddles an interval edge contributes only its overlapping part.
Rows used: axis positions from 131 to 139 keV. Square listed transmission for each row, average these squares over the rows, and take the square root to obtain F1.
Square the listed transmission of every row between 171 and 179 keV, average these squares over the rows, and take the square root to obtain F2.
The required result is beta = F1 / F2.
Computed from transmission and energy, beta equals 0.96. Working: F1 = 59.7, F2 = 62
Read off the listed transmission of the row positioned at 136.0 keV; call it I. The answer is 60.13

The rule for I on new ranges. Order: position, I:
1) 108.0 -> 60.36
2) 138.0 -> 59.77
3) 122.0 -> 55.27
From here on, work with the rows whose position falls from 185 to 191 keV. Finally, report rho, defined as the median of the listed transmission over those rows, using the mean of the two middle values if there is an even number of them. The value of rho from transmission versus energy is 70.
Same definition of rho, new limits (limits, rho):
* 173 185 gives 65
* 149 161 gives 53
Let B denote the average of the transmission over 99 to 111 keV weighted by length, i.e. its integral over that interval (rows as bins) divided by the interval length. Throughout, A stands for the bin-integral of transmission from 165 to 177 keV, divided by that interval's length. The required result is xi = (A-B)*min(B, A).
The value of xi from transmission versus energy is -388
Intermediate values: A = 54.3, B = 61.4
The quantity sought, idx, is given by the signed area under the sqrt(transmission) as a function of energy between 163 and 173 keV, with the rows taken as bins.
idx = 71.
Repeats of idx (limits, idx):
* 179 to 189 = 82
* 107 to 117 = 79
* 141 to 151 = 76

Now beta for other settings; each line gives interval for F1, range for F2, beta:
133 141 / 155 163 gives 1.09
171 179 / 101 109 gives 1.02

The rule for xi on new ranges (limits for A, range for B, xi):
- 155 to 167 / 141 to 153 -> -43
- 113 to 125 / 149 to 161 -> 202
